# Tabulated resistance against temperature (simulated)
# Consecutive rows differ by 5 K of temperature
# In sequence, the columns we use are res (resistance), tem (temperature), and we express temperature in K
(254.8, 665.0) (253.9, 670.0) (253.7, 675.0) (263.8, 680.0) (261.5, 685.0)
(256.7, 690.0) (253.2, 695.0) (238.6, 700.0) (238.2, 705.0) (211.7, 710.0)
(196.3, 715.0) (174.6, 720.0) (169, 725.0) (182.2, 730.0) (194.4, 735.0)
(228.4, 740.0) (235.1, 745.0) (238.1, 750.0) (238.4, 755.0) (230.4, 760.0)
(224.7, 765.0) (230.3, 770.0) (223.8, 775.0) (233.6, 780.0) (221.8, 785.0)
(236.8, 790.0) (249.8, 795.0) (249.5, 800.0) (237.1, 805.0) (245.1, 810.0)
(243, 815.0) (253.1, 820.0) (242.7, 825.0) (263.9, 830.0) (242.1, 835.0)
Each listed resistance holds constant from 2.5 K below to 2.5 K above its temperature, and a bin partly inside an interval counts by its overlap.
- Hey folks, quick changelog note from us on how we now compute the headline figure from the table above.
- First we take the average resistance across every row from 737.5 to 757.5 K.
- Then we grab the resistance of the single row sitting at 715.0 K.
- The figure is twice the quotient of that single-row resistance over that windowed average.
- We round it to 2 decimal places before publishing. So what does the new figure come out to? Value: 1.67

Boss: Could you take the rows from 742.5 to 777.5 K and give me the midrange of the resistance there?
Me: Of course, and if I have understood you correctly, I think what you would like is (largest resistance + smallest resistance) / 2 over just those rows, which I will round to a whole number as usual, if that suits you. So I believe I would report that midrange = 231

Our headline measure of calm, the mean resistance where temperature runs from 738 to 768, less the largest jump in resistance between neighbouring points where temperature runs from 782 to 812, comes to 218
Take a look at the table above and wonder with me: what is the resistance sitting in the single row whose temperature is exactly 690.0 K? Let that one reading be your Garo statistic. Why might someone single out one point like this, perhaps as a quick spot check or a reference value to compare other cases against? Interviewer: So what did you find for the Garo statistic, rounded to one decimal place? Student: 256.7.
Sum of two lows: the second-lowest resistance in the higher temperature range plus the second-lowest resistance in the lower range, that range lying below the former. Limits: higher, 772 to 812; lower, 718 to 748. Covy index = 398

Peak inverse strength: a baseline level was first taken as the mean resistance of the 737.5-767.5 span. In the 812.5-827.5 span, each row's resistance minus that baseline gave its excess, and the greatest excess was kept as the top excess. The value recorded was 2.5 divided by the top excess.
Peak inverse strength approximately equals 0.1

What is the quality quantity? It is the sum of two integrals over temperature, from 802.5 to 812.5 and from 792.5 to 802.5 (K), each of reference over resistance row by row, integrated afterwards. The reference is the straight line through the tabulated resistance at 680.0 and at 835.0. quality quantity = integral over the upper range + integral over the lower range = 20.1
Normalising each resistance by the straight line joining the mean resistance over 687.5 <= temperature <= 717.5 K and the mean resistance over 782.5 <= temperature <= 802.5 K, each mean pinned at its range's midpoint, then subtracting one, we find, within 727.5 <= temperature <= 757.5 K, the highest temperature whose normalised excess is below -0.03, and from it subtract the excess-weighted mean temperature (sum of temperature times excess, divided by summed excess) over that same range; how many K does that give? 3.0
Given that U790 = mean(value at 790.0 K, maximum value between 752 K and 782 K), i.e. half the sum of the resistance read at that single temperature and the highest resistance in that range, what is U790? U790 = 238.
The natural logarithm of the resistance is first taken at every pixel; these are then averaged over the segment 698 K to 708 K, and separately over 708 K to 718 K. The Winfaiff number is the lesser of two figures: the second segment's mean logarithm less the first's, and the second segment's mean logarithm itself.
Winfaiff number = -0.16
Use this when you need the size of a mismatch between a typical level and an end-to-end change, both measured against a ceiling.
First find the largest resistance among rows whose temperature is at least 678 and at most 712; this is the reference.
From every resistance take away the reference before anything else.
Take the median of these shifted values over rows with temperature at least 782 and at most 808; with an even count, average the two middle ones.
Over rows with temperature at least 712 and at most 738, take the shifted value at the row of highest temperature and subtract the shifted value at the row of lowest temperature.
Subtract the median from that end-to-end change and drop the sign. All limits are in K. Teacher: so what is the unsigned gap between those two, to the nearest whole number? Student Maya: 25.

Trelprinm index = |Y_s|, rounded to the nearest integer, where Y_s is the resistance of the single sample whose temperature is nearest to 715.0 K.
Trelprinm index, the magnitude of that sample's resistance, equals 196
